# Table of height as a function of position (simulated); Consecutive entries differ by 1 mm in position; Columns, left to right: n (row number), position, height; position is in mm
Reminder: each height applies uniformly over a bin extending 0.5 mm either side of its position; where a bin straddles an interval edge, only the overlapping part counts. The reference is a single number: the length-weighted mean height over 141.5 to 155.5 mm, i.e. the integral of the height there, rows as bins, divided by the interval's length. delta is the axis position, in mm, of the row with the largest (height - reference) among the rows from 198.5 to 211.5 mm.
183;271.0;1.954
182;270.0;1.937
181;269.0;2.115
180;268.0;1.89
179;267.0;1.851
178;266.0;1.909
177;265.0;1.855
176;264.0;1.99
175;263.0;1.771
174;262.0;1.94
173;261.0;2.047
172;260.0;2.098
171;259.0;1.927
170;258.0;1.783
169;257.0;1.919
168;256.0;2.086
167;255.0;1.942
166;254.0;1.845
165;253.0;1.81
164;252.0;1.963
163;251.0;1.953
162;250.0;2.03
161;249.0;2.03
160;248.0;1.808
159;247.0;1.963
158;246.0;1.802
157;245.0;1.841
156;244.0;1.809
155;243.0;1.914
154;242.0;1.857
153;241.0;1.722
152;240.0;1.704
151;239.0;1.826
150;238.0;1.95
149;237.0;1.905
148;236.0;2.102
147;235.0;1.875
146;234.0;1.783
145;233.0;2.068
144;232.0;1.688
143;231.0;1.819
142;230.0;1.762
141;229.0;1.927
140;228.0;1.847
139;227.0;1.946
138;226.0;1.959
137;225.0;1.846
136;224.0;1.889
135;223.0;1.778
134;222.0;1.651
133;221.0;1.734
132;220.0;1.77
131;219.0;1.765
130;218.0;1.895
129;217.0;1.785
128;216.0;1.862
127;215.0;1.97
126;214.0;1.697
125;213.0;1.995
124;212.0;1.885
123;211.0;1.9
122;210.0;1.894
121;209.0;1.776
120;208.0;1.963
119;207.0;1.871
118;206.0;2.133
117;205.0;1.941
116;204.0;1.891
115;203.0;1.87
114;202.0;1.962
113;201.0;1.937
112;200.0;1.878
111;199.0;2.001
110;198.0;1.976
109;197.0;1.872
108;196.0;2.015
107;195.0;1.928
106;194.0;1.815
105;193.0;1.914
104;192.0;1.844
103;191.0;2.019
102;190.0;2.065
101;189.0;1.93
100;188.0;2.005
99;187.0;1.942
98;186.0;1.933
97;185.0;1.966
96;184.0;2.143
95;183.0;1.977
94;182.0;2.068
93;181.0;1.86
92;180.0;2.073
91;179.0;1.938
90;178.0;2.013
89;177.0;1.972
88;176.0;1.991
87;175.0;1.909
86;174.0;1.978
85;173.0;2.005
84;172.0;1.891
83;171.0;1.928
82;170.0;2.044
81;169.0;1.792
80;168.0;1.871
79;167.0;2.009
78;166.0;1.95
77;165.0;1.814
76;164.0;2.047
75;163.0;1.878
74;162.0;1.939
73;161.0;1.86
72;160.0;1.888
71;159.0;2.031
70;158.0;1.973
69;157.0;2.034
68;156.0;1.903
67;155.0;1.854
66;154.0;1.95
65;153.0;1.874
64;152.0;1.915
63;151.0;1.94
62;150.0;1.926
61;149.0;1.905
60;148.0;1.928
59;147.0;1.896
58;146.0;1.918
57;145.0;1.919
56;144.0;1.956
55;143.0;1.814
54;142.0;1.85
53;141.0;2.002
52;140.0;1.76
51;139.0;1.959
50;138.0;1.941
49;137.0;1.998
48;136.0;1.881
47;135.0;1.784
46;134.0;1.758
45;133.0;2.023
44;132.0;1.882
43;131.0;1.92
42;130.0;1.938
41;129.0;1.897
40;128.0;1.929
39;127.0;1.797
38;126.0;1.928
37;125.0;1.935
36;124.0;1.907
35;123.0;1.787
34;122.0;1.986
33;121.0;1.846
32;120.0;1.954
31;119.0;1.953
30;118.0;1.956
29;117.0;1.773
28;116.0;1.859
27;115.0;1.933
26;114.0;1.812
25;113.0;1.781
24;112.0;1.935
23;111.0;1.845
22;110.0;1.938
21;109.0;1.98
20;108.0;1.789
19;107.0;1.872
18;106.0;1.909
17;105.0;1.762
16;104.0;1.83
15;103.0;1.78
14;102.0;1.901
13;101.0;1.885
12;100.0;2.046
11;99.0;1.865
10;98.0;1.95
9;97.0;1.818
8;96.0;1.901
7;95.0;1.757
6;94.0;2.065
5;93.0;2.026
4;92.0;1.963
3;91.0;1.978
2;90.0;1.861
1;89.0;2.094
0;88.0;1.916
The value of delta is 206.0 mm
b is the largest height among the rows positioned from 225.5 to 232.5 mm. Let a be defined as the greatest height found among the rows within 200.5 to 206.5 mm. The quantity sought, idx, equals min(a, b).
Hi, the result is 1.96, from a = 2.133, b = 1.959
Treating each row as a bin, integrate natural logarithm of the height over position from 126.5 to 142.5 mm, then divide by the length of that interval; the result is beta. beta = 0.64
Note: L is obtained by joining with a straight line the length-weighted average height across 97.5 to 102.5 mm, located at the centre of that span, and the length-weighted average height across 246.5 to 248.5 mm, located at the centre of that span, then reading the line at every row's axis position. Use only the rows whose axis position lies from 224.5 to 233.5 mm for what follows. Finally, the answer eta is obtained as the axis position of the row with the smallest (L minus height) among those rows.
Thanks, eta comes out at 233.0 mm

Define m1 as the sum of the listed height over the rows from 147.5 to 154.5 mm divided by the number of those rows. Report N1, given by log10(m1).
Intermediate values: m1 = 1.92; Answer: 0.283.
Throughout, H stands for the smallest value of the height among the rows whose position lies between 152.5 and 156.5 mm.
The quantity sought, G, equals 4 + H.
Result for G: 5.854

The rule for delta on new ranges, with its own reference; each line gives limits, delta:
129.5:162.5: 157.0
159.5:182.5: 180.0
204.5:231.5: 206.0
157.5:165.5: 164.0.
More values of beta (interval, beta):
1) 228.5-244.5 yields 0.62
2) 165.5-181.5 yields 0.67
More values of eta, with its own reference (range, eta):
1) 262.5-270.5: 269.0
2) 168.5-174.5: 170.0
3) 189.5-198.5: 190.0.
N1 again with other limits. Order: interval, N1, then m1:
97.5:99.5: 0.280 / 1.91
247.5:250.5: 0.291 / 1.96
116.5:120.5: 0.281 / 1.91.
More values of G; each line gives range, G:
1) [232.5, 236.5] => 5.783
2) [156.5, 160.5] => 5.888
